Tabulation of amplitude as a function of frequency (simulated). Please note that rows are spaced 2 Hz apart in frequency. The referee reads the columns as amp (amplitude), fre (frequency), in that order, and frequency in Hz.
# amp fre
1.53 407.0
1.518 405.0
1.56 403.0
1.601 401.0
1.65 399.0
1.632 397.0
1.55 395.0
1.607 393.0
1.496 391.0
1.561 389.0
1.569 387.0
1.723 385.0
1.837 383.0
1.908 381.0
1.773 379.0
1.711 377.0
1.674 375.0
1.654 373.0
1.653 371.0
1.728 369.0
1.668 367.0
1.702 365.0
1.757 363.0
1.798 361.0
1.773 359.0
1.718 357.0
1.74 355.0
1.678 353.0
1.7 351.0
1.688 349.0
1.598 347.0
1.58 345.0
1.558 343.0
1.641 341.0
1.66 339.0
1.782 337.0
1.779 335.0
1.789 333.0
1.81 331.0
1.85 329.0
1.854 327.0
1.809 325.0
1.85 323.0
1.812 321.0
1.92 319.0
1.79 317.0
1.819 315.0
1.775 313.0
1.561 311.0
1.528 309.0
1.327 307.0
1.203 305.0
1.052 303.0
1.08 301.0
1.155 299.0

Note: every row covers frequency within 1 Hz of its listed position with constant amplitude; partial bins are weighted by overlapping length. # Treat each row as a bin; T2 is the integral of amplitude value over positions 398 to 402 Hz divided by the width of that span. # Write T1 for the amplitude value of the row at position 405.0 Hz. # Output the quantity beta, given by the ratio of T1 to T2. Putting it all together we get 0.93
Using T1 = 1.518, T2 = 1.63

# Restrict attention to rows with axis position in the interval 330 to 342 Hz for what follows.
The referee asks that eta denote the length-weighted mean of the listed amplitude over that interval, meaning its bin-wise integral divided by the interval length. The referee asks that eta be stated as 1.74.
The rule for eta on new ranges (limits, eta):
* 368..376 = 1.68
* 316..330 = 1.84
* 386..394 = 1.56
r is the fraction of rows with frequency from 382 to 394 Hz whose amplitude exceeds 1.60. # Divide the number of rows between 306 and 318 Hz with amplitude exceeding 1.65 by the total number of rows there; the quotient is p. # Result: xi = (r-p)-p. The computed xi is -0.50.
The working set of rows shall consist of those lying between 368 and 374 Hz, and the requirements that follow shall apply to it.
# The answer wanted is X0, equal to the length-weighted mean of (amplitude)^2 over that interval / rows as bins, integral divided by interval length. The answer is 2.82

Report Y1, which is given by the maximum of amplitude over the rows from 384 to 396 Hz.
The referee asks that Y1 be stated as 1.723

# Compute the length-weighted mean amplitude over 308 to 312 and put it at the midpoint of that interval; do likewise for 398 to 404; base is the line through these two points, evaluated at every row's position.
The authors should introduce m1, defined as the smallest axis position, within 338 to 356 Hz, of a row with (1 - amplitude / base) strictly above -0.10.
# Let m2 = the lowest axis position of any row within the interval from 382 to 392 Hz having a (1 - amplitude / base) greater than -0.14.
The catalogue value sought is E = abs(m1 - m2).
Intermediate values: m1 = 339.0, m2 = 385.0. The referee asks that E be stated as 46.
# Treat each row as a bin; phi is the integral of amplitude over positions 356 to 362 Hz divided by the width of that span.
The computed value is 1.76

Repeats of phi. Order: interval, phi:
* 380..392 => 1.68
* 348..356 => 1.70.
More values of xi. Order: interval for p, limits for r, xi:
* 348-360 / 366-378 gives -1.00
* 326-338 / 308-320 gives -1.33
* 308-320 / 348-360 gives -0.33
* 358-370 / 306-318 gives -1.50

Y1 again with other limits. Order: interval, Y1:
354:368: 1.798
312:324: 1.92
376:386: 1.908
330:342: 1.81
